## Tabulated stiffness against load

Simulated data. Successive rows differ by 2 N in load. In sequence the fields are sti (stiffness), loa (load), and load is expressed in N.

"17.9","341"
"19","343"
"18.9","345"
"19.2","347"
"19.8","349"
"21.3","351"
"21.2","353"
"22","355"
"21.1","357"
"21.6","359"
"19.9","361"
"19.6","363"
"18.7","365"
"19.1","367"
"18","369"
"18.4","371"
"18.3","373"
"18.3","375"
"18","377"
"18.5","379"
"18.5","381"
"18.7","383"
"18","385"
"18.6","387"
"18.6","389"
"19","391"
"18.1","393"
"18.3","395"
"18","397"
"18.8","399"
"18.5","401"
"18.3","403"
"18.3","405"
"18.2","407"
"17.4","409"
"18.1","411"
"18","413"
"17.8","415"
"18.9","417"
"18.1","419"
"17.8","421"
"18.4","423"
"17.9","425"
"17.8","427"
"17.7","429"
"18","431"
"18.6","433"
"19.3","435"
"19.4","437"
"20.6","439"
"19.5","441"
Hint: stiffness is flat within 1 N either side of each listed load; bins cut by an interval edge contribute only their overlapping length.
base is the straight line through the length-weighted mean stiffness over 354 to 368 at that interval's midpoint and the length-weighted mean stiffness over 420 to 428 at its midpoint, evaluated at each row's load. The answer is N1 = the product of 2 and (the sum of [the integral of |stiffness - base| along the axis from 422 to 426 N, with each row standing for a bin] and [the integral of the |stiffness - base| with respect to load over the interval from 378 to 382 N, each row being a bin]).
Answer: 10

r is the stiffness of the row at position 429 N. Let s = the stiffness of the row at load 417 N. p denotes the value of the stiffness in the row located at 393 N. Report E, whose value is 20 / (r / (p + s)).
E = 42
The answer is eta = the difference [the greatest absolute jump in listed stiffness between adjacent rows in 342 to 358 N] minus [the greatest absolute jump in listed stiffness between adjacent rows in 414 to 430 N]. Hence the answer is 0.40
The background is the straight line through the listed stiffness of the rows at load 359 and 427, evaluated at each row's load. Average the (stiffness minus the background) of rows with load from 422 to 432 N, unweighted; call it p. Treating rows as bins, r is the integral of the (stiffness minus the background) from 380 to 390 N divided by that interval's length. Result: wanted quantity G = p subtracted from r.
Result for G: -1.8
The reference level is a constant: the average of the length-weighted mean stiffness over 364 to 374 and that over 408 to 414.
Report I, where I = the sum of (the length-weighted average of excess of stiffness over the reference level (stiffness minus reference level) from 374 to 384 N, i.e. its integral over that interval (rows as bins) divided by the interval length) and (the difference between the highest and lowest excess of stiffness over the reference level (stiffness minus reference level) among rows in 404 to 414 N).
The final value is 1.1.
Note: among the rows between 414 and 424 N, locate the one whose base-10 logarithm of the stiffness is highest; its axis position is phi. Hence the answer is 417 N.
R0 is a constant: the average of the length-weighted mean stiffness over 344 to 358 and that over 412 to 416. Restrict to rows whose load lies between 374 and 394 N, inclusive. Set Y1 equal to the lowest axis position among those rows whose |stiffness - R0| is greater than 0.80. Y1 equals 375 N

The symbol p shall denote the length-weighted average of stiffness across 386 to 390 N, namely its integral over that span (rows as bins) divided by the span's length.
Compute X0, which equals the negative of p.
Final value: -18.6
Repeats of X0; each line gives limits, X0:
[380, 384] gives -18.6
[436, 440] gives -20.0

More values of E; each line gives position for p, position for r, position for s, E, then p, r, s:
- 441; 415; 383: 43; 19.5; 17.8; 18.7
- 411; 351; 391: 35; 18.1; 21.3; 19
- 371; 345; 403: 39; 18.4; 18.9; 18.3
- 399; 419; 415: 40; 18.8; 18.1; 17.8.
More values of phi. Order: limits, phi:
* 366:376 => 367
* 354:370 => 355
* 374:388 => 383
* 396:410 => 399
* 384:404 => 391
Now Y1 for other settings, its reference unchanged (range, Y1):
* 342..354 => 351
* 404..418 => 405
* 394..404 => 395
